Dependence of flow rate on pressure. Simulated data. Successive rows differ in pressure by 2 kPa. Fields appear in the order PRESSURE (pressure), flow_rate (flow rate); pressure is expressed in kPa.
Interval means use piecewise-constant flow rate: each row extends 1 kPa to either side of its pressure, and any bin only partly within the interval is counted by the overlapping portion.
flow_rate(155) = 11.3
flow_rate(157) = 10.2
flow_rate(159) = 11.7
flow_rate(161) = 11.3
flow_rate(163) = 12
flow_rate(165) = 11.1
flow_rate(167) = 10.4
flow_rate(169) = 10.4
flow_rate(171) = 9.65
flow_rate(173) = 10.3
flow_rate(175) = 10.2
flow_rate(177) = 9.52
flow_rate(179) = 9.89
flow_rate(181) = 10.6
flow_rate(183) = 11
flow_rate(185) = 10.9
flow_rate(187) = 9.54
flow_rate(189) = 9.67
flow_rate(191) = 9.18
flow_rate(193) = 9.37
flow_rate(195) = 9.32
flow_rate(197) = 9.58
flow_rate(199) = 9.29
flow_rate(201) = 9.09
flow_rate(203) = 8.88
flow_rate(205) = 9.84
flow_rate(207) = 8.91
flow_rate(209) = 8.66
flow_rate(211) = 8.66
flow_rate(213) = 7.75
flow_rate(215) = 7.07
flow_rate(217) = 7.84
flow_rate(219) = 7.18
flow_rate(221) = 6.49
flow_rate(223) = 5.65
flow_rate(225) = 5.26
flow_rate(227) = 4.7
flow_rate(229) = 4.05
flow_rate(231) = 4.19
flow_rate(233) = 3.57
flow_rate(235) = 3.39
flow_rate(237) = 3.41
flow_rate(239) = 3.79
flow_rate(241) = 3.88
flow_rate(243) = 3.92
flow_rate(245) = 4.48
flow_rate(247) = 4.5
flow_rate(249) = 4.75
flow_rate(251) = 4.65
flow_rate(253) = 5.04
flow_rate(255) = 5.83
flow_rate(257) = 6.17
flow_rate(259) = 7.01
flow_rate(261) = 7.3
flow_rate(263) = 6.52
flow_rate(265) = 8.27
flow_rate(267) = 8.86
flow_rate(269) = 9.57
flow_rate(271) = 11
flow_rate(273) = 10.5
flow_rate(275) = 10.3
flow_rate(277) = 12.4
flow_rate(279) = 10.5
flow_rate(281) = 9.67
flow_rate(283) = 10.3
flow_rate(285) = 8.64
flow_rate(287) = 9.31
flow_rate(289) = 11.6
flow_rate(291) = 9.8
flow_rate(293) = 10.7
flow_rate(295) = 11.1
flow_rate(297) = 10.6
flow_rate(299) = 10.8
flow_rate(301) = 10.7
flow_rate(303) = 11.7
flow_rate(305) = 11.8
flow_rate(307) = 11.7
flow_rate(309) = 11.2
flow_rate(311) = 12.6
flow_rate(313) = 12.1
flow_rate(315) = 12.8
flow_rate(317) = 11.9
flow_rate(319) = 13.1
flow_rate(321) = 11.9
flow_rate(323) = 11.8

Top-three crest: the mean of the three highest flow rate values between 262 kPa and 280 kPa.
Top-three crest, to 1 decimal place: 11.3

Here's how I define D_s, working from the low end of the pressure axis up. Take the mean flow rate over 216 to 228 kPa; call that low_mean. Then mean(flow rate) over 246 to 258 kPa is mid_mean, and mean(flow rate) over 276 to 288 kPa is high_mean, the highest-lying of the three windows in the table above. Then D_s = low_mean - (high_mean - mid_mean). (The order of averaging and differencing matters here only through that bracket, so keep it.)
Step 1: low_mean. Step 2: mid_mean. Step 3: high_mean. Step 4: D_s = 1.2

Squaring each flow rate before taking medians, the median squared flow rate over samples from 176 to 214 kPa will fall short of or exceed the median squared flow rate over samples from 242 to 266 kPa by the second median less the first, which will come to -58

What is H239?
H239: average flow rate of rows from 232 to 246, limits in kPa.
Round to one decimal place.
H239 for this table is 3.8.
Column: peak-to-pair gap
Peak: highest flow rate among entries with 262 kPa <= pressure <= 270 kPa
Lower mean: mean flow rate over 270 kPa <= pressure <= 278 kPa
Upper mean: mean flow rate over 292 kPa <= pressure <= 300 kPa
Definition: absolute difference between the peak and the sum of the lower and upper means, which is 12.3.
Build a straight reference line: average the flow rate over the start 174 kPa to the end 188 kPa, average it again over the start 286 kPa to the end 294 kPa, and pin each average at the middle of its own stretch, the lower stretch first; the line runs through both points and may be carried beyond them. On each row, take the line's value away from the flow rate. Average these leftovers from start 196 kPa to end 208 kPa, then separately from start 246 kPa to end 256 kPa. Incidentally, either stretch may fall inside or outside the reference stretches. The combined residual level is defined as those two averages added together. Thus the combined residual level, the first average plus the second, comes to -6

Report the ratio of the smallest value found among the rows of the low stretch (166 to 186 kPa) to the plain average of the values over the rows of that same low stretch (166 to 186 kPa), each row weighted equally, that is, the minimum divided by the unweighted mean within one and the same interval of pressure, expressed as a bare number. 0.93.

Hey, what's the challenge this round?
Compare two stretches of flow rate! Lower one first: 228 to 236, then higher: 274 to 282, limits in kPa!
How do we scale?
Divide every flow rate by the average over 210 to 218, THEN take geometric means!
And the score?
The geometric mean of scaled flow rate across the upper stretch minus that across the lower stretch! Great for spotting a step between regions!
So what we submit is 0.88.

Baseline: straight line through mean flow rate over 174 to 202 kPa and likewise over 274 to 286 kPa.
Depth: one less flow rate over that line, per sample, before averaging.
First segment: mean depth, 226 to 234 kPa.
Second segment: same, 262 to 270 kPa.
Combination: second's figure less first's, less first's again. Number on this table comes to -1.0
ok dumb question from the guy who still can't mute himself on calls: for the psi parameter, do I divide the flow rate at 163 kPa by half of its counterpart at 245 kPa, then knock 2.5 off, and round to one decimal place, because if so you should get 2.9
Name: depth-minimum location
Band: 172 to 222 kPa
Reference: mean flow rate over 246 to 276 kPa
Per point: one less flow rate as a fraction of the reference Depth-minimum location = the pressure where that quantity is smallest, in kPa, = 183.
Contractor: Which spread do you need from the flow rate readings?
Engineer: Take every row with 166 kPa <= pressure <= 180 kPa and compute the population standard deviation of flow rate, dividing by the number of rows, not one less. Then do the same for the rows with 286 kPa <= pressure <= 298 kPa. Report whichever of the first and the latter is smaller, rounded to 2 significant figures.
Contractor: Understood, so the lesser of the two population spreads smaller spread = 0.34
